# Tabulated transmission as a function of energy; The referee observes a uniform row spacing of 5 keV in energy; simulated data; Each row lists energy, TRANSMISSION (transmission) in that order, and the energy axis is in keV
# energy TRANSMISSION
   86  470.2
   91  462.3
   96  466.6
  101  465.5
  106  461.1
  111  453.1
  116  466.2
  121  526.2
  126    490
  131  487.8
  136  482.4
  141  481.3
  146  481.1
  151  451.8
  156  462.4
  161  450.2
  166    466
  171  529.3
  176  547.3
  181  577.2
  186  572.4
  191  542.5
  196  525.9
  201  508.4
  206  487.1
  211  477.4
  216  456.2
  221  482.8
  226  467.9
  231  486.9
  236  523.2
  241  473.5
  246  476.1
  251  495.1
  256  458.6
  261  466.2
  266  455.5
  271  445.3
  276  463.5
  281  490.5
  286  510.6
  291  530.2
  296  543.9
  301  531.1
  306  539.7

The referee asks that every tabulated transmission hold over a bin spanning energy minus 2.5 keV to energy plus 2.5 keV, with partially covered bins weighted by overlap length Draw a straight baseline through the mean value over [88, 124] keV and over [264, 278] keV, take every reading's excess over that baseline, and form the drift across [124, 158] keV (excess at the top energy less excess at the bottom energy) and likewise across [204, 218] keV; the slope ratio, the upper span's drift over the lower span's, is 1.2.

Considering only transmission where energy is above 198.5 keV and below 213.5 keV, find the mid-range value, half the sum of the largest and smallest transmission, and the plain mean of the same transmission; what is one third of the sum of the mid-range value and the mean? 328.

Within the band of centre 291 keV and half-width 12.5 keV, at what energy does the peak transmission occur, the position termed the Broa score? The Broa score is 296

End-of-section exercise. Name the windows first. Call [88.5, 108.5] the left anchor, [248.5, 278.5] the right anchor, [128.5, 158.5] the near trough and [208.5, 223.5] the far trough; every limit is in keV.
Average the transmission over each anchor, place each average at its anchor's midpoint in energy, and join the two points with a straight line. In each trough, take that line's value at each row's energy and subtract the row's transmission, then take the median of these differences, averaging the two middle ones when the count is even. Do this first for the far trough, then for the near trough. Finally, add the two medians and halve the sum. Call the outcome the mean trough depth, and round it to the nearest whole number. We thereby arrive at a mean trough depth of -15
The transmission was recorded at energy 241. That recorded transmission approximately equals 473.5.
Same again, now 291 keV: 530.2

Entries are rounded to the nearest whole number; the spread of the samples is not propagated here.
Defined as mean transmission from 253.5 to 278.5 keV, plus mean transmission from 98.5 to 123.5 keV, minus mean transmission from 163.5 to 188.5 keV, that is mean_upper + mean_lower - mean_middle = 394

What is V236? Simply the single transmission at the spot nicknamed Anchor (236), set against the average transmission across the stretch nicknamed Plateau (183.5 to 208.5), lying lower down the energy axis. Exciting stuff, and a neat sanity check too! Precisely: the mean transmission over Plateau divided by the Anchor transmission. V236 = 1.01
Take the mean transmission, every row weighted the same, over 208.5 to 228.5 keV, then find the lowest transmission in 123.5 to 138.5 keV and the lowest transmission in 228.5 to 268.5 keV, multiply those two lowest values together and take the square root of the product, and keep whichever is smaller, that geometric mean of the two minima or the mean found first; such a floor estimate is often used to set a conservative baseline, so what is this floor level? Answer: 469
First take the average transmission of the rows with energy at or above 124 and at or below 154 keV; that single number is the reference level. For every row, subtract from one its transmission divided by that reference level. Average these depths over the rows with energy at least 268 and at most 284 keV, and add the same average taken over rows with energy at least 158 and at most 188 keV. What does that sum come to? -0.07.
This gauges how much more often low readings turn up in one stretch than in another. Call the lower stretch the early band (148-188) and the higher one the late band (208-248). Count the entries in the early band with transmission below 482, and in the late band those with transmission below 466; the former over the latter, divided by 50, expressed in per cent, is 8.0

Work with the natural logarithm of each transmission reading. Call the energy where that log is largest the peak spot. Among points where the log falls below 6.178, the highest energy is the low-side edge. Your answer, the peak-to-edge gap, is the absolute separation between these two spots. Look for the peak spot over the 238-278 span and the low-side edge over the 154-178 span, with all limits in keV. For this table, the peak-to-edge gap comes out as 85 keV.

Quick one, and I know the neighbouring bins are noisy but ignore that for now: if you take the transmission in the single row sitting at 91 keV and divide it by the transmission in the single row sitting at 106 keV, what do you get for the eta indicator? 1.00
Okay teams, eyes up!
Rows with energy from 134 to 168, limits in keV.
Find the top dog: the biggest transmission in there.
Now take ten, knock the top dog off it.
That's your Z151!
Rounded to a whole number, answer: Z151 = -472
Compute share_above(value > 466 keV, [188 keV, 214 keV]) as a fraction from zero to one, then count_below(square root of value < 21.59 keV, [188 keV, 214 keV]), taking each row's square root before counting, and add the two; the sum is 1.0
